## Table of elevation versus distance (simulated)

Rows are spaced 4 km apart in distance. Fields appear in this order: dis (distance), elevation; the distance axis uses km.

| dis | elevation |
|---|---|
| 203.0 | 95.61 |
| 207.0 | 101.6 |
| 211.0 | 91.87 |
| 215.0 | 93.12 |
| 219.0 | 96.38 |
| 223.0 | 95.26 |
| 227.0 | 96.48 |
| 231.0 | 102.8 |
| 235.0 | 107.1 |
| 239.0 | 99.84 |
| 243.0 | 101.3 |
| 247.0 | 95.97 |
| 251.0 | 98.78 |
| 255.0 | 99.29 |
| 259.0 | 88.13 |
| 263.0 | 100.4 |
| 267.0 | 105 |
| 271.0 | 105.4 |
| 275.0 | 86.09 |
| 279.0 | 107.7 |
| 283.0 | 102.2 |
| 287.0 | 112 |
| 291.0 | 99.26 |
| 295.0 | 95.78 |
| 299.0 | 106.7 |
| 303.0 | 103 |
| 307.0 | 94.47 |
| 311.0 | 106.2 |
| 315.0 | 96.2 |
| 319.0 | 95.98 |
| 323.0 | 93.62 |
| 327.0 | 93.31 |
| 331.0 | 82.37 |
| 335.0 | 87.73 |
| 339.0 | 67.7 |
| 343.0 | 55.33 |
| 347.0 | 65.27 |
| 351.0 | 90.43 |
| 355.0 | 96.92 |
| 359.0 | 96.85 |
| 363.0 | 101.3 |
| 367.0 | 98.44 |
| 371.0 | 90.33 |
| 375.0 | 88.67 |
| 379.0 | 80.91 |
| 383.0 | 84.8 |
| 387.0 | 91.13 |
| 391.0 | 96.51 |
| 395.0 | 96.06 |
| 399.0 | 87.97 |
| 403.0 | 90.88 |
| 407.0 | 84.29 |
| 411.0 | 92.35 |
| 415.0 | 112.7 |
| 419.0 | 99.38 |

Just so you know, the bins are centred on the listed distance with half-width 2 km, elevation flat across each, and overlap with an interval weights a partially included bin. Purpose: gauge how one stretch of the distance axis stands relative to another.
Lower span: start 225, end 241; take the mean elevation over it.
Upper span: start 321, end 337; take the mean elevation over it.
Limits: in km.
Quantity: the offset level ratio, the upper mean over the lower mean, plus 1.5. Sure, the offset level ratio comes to 2.38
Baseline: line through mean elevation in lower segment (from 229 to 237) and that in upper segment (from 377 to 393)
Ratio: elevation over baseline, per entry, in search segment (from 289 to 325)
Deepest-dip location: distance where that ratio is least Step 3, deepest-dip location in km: 307.0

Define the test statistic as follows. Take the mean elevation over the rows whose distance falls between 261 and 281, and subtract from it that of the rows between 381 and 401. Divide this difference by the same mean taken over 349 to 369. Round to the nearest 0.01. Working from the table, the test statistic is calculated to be 0.10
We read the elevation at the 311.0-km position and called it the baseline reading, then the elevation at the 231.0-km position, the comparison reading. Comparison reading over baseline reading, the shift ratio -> 0.97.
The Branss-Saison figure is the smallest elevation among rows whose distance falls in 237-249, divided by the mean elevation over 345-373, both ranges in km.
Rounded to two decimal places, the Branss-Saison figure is 1.05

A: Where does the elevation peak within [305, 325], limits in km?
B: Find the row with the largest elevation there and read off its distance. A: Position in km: 311.0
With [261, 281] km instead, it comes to 279.0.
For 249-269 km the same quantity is 267.0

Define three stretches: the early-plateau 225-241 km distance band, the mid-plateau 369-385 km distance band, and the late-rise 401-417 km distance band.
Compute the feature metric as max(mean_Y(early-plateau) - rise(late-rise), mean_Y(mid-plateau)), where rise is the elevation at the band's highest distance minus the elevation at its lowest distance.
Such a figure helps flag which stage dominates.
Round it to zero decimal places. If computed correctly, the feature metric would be 86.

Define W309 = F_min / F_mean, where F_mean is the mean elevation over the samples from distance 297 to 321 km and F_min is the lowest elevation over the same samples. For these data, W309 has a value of 0.94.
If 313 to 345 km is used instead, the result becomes 0.66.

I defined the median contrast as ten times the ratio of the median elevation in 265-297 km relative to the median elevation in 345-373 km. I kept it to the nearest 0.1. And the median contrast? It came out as 10.7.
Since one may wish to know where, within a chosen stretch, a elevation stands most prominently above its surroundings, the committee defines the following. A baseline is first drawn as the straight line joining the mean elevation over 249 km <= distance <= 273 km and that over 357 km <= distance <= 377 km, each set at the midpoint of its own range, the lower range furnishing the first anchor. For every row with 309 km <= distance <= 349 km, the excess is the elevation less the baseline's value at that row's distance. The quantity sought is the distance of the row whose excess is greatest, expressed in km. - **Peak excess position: 311.0 km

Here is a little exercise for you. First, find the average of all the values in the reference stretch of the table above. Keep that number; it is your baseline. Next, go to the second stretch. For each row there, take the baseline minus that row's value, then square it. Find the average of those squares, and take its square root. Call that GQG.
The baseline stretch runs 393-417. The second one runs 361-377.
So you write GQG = 5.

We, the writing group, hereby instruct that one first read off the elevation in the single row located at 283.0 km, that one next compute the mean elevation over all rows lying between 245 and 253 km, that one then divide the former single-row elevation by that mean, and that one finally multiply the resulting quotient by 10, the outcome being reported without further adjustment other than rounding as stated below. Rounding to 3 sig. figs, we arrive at 10.5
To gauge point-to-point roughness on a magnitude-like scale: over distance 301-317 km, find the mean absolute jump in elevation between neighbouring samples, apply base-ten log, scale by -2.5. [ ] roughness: -2.51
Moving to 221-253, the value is -1.53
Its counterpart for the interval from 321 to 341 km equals -2.40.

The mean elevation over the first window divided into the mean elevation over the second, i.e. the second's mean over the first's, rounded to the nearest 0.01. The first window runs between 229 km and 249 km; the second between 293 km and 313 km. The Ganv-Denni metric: 1.00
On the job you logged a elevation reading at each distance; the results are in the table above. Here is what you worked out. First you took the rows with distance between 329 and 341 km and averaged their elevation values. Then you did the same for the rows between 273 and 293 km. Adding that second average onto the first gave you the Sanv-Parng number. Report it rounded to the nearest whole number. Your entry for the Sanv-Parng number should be 181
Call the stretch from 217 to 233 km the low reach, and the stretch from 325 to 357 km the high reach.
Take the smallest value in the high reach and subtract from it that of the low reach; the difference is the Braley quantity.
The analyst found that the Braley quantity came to -40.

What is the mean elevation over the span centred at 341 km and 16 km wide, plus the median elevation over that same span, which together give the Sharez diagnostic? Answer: 135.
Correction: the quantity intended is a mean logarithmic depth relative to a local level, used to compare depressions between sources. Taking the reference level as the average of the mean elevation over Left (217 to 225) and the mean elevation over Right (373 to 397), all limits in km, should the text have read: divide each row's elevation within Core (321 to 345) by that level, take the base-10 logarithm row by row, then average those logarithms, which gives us -0.072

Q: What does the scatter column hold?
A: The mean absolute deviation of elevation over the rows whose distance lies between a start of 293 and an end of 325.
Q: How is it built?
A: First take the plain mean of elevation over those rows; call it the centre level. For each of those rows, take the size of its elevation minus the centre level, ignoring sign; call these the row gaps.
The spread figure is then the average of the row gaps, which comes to 5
